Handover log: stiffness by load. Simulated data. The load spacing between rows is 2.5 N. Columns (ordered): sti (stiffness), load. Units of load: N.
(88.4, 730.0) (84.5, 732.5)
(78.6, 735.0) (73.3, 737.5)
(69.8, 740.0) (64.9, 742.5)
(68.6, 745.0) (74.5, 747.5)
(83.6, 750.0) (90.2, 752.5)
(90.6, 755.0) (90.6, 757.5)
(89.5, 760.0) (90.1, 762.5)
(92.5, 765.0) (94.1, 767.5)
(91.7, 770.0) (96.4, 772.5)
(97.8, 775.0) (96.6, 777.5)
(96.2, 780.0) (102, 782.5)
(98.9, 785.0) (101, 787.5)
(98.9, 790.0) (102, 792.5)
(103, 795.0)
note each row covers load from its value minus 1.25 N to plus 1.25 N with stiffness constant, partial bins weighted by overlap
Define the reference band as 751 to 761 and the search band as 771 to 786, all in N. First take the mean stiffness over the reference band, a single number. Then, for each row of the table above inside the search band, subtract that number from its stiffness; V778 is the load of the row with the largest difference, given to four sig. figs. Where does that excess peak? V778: 782.5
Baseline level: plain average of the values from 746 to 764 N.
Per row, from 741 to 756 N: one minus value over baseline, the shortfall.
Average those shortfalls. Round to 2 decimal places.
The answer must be 0.10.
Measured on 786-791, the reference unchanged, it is -0.15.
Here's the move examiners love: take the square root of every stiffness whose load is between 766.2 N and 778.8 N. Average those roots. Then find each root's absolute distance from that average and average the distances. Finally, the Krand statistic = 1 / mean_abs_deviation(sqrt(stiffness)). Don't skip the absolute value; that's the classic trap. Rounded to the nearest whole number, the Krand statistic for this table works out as 10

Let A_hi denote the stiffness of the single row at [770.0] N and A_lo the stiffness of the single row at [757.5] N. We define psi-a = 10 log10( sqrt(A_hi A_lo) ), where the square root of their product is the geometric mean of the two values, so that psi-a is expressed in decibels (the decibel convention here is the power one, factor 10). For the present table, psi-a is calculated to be 19.6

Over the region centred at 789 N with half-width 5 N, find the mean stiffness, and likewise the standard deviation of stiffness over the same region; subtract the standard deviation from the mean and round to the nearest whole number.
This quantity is 99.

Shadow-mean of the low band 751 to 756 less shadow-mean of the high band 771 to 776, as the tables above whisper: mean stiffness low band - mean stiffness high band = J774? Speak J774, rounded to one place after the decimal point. -6.7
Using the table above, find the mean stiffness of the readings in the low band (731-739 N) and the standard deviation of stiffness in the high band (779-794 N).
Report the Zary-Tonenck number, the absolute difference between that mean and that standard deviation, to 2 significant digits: 77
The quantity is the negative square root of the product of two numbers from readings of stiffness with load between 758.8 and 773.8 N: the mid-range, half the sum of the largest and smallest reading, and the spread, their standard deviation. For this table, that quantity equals -15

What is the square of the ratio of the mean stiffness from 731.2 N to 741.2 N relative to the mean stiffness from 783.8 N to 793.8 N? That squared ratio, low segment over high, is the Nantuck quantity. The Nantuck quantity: 0.6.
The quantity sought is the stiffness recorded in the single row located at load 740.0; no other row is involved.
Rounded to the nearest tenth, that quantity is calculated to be 69.8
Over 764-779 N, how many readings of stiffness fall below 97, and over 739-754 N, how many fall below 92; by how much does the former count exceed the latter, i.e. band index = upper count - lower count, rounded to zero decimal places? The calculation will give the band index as -1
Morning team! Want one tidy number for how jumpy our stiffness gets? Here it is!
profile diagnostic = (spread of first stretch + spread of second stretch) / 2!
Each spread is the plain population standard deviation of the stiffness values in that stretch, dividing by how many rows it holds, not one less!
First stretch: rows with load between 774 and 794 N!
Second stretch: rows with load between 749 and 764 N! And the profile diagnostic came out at 2.32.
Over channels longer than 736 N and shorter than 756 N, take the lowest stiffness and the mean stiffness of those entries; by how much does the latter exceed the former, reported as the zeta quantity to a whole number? 12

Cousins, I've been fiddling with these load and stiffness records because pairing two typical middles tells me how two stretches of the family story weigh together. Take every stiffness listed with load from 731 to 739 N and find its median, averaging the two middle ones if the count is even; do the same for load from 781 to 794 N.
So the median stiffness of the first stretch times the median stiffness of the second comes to 7939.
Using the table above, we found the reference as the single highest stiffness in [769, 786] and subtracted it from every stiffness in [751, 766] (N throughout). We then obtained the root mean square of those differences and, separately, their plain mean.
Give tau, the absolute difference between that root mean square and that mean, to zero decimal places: 23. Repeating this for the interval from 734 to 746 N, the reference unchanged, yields 62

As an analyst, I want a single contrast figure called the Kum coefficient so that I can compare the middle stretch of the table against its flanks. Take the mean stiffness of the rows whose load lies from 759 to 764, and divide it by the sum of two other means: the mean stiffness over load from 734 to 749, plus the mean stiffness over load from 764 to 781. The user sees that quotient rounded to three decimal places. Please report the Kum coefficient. 0.539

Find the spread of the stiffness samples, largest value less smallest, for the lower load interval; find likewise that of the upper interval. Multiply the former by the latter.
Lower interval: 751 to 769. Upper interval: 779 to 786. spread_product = 27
